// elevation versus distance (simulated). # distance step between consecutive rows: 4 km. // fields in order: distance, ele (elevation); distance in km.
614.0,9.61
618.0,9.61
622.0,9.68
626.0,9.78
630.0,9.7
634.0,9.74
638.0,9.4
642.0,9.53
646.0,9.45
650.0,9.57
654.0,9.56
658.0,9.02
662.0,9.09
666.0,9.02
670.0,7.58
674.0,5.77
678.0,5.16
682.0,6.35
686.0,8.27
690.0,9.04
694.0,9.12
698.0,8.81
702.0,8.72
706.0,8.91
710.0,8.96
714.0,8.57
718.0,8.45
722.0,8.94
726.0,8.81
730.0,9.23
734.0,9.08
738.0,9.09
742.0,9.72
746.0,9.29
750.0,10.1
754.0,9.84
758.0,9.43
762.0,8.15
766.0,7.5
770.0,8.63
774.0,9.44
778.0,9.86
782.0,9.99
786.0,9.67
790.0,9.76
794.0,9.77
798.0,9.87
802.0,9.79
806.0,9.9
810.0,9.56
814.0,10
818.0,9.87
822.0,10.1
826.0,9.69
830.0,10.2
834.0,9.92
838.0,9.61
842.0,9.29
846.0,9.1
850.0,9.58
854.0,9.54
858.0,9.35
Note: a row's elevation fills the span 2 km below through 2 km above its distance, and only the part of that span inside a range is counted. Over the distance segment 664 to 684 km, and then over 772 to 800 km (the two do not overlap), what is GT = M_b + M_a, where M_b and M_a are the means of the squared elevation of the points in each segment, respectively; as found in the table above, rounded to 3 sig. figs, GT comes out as 143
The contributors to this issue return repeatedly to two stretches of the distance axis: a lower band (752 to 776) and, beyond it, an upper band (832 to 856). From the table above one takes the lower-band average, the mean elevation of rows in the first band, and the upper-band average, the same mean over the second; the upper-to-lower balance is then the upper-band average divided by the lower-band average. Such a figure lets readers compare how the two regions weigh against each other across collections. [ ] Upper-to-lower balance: 1.08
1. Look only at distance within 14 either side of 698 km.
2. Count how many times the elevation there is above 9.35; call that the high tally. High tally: 0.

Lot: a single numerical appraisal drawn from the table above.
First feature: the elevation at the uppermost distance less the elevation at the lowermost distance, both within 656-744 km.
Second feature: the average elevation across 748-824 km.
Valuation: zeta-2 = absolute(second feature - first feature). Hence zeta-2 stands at 8.8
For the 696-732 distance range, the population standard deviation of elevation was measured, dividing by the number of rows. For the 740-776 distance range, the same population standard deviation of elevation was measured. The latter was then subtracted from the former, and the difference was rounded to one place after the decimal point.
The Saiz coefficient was -0.6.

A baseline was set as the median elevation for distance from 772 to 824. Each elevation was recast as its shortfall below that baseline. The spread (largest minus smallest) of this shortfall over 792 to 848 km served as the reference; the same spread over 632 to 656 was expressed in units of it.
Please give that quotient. 0.3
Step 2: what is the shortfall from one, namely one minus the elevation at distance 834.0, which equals -8.92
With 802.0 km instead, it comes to -8.79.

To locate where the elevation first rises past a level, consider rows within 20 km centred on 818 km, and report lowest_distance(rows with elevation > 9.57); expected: 814.0 km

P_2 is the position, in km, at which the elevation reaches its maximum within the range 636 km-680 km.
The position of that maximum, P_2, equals 650.0 km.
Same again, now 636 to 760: 750.0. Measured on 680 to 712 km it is 694.0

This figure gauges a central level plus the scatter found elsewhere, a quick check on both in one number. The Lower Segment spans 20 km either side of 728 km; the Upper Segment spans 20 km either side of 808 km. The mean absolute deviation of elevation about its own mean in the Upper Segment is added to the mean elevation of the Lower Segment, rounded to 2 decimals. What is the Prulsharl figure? 9.13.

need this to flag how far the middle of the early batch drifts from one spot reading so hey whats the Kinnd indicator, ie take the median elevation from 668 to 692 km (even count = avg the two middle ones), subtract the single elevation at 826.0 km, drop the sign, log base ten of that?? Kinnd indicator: 0.4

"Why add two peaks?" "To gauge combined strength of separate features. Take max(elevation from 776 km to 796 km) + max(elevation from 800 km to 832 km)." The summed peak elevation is 20.2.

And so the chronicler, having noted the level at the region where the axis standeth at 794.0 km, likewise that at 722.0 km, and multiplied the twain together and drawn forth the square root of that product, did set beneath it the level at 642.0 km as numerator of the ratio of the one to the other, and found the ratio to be 1.02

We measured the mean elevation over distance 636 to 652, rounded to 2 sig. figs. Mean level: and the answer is 9.5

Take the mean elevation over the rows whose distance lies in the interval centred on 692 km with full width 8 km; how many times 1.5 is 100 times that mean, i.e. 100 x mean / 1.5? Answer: 605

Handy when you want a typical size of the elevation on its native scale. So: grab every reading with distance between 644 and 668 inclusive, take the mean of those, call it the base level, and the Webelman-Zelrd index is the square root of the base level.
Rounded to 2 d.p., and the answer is 3.05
